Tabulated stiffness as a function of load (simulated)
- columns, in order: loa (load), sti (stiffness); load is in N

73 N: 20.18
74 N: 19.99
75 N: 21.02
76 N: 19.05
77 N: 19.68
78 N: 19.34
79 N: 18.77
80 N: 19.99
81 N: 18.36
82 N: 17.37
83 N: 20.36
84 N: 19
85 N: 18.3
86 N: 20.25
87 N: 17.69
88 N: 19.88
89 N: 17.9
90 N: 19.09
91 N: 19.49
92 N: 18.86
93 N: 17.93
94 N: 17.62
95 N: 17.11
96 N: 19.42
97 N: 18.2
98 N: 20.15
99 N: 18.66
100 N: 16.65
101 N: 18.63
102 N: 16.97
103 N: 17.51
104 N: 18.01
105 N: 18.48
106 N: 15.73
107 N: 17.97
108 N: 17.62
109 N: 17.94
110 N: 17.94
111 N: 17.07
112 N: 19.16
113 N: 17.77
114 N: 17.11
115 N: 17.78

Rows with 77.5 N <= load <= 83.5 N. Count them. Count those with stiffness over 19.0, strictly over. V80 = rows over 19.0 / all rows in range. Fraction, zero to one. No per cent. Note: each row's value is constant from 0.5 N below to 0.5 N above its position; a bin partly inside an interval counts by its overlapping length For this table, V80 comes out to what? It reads 0.50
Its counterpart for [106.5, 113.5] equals 0.14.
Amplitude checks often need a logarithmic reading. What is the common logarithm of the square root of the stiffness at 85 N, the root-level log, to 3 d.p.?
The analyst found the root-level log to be 0.631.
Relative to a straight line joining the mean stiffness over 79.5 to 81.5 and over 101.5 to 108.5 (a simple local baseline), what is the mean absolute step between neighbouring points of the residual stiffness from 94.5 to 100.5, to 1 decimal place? 1.8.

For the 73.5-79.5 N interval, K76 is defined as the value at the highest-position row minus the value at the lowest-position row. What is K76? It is -1.2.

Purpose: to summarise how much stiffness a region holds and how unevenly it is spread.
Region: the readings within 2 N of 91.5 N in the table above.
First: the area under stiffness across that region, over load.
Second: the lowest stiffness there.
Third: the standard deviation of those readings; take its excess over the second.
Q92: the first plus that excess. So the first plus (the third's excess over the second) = 58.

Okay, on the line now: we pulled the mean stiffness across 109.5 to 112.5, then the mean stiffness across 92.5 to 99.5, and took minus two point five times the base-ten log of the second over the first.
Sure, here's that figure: -0.02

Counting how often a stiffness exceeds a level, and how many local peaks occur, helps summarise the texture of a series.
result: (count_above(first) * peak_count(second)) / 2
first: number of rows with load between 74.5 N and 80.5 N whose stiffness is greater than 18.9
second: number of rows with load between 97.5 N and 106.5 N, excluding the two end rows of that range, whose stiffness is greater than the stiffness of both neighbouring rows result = 5.00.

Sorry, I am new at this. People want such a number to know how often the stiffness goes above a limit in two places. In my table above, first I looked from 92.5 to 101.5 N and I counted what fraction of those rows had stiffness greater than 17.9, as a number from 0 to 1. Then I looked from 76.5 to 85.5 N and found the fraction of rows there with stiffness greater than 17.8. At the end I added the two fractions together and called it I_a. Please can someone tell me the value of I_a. 1.56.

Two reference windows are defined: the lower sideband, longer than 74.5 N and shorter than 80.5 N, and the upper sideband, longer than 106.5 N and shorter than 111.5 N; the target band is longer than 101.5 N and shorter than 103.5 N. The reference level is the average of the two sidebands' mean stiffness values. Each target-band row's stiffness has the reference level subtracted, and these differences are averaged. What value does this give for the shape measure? -1.4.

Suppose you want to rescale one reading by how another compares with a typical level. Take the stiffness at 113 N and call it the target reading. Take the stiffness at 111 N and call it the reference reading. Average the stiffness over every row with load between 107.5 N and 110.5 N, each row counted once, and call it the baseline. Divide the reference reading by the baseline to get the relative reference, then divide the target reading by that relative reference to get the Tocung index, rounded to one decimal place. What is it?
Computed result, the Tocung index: 18.6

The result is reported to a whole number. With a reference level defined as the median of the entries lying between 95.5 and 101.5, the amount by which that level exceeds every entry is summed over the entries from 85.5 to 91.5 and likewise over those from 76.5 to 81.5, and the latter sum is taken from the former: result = 0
